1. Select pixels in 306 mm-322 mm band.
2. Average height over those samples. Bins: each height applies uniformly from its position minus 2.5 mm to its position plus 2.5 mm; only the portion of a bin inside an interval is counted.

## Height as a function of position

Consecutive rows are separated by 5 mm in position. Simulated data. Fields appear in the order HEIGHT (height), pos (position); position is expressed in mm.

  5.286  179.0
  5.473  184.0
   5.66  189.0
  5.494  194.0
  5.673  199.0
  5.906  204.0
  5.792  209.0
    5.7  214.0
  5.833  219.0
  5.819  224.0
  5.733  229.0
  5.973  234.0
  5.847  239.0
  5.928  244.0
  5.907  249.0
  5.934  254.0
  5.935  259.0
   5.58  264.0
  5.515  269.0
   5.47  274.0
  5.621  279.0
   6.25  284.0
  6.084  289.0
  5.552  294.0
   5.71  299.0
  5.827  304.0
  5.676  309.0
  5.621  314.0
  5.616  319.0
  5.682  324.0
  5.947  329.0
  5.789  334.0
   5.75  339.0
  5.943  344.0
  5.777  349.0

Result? 5.64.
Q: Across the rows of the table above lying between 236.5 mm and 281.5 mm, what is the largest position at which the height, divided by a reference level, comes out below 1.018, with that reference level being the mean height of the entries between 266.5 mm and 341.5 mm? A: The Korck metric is 279.0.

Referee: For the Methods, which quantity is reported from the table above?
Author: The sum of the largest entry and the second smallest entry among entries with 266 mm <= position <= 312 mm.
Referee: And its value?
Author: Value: 11.8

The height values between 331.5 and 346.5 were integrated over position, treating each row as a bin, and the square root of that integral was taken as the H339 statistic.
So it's 9.3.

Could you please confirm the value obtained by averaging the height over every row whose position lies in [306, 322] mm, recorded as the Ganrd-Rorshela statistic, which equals 5.64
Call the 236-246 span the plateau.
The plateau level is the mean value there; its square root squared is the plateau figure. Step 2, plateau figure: 5.89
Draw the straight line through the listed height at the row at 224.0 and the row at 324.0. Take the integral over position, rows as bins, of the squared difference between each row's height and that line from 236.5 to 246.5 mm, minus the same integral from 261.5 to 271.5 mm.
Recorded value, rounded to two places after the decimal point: -0.36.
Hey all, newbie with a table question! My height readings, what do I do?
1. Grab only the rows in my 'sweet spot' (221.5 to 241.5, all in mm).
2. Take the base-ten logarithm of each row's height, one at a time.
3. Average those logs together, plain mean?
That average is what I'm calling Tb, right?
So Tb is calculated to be 0.767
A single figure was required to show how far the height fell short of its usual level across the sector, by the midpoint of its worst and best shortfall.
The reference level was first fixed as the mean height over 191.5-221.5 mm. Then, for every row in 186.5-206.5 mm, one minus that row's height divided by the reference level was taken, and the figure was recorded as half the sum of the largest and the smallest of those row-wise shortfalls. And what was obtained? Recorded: 0.01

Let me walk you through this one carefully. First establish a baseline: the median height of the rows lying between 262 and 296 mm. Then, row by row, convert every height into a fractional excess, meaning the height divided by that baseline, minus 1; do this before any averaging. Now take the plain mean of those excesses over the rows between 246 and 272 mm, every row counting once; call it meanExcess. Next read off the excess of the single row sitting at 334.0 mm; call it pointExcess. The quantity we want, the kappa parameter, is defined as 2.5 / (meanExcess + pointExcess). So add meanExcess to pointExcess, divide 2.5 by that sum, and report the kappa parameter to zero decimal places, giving 35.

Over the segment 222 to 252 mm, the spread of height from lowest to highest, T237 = 0.2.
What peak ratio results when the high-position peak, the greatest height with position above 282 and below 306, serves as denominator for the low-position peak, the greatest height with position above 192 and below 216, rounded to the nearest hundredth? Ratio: 0.94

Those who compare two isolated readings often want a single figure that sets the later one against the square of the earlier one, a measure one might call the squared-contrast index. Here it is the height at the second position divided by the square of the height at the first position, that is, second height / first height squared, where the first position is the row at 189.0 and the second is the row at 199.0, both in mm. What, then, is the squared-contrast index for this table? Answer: 0.177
